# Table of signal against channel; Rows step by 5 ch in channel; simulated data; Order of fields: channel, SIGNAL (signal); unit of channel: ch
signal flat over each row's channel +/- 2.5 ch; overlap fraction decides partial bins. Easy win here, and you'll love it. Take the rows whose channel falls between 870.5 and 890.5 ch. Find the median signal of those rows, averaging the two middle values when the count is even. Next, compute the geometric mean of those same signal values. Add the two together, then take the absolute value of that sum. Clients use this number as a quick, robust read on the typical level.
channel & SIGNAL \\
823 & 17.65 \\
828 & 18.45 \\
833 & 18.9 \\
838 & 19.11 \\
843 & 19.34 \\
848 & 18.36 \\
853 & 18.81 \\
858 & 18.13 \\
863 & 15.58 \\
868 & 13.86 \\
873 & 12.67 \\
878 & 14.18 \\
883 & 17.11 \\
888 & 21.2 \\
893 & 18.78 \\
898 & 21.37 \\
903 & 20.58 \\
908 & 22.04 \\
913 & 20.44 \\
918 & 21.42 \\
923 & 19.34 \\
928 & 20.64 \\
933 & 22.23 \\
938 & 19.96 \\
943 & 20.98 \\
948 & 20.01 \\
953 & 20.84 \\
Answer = 31.6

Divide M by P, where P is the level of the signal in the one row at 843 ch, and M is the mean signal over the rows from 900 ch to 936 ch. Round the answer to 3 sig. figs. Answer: 1.08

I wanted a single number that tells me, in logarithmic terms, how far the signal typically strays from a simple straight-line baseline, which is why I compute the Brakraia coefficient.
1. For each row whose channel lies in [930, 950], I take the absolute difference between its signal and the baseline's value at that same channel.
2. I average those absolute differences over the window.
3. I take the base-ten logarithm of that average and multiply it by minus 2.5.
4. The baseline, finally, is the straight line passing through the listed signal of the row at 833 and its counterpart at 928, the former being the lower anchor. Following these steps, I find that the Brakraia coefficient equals 0.2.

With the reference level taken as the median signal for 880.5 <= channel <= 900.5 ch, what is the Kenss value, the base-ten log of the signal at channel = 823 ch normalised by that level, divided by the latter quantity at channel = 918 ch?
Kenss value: -2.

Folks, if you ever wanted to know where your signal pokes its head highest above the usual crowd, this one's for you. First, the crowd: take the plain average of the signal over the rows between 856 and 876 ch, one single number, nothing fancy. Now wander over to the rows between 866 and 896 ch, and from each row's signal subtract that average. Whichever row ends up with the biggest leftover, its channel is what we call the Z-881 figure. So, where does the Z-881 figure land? 888 ch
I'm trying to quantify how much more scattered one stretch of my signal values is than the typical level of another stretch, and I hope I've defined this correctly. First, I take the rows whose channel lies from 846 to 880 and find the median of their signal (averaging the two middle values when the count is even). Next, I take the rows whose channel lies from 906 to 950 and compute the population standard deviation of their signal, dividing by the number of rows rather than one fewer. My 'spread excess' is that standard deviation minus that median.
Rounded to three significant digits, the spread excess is -14.7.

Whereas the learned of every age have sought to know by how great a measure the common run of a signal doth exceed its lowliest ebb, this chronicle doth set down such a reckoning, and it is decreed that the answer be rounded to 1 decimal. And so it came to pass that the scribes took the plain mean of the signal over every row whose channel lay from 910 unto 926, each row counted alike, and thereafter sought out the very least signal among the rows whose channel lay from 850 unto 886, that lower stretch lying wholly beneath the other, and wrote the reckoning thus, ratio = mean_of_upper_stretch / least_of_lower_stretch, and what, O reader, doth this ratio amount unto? 1.6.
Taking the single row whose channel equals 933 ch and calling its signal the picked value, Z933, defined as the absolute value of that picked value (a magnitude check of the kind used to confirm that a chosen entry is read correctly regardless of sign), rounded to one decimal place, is 22.2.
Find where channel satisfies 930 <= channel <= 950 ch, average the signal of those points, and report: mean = 20.8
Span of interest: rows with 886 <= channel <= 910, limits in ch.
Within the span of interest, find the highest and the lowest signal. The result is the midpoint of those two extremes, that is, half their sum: 20.4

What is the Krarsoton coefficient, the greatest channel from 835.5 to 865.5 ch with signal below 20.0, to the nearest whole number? 863 ch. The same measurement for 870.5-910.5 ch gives 893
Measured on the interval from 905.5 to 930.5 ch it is 923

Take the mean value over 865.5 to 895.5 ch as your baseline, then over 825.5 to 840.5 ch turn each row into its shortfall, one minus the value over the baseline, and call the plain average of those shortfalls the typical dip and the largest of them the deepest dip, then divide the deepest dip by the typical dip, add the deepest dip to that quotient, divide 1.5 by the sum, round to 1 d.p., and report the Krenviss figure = 2.1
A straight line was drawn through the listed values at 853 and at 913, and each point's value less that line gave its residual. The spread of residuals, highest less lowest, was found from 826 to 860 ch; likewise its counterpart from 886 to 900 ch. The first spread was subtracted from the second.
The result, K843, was 1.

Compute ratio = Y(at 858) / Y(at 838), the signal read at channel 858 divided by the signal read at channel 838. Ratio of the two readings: 0.95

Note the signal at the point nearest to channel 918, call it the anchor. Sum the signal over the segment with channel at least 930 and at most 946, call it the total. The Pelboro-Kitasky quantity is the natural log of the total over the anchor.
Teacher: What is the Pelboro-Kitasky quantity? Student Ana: 1.1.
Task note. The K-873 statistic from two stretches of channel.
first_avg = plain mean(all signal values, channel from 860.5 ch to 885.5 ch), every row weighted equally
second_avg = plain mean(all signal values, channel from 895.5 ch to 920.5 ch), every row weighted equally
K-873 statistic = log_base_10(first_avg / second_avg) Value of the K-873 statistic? -0.16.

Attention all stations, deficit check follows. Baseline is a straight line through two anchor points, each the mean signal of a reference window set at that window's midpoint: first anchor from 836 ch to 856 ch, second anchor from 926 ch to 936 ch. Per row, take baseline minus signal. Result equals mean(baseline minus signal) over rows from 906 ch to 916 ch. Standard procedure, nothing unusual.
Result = 0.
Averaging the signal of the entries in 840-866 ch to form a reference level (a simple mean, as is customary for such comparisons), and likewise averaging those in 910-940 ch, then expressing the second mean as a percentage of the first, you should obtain 115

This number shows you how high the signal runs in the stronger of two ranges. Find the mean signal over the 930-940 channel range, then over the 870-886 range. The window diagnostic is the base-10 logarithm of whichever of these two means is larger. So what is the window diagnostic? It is 1.32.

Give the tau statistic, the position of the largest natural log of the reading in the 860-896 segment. 888 ch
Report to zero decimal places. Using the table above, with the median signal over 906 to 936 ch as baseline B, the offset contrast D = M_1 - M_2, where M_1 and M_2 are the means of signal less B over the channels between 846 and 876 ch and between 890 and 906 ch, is -4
